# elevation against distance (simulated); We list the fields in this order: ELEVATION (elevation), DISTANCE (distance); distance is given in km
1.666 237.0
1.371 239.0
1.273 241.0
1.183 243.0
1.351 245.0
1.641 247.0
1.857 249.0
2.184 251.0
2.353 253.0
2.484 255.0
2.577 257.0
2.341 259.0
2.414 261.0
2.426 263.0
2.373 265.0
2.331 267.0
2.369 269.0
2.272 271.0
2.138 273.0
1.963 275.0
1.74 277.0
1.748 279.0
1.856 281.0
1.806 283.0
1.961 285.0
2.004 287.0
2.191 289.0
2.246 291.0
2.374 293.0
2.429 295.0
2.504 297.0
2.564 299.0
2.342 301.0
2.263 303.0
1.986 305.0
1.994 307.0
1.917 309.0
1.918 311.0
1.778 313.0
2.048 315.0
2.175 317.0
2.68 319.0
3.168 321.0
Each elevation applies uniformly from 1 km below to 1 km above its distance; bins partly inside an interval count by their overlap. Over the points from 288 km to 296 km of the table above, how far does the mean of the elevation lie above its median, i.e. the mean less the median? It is 0.000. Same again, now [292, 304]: 0.011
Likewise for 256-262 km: 0.030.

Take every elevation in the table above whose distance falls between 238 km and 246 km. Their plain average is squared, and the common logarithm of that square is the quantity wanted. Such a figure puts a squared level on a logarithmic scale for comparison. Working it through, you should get 0.22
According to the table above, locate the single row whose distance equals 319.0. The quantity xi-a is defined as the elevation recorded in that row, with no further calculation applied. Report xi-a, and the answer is 2.68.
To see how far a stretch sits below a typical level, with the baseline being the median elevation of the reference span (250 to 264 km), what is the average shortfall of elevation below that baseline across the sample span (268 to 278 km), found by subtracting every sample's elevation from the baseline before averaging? 0.32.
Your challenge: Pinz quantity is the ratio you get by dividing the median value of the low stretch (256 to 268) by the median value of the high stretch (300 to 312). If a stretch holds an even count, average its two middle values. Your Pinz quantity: 1.203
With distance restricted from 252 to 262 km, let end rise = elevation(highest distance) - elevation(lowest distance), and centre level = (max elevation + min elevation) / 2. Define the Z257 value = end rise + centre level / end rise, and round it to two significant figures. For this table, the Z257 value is 40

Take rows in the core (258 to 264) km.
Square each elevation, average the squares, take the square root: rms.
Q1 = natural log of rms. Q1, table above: 0.87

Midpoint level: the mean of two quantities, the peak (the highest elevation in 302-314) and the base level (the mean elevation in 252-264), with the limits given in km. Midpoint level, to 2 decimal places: 2.35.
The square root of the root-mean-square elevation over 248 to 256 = 1.49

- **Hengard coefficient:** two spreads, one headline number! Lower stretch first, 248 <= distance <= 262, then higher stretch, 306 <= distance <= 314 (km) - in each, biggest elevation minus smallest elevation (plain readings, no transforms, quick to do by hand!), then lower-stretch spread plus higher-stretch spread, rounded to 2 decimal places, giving 0.94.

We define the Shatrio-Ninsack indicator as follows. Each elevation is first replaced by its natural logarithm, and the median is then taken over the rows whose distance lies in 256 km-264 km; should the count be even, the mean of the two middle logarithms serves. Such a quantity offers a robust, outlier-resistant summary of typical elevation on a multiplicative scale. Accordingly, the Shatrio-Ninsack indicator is 0.884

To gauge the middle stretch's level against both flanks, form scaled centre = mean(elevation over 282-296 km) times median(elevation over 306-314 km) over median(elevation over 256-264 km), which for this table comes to 1.70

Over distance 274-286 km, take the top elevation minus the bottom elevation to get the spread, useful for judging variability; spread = 0.22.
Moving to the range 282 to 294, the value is 0.57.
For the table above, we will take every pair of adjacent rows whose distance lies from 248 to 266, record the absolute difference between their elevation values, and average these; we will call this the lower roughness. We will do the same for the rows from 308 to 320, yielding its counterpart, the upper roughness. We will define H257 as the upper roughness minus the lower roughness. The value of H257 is 0.07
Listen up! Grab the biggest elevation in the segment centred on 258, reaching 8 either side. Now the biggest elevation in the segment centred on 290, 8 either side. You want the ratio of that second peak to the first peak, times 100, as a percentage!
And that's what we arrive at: 97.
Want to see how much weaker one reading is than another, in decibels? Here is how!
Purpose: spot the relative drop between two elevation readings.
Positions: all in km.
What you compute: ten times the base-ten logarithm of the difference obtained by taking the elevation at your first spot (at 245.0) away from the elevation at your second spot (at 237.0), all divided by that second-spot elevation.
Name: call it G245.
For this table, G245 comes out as -7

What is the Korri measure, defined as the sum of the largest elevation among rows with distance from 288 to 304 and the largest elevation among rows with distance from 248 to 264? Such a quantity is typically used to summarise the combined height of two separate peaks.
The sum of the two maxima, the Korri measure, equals 5.14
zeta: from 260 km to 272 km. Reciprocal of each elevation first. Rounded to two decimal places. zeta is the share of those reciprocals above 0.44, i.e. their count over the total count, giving 0.17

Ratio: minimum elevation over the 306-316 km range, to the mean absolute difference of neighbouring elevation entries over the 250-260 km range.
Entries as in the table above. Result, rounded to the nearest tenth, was 11.3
